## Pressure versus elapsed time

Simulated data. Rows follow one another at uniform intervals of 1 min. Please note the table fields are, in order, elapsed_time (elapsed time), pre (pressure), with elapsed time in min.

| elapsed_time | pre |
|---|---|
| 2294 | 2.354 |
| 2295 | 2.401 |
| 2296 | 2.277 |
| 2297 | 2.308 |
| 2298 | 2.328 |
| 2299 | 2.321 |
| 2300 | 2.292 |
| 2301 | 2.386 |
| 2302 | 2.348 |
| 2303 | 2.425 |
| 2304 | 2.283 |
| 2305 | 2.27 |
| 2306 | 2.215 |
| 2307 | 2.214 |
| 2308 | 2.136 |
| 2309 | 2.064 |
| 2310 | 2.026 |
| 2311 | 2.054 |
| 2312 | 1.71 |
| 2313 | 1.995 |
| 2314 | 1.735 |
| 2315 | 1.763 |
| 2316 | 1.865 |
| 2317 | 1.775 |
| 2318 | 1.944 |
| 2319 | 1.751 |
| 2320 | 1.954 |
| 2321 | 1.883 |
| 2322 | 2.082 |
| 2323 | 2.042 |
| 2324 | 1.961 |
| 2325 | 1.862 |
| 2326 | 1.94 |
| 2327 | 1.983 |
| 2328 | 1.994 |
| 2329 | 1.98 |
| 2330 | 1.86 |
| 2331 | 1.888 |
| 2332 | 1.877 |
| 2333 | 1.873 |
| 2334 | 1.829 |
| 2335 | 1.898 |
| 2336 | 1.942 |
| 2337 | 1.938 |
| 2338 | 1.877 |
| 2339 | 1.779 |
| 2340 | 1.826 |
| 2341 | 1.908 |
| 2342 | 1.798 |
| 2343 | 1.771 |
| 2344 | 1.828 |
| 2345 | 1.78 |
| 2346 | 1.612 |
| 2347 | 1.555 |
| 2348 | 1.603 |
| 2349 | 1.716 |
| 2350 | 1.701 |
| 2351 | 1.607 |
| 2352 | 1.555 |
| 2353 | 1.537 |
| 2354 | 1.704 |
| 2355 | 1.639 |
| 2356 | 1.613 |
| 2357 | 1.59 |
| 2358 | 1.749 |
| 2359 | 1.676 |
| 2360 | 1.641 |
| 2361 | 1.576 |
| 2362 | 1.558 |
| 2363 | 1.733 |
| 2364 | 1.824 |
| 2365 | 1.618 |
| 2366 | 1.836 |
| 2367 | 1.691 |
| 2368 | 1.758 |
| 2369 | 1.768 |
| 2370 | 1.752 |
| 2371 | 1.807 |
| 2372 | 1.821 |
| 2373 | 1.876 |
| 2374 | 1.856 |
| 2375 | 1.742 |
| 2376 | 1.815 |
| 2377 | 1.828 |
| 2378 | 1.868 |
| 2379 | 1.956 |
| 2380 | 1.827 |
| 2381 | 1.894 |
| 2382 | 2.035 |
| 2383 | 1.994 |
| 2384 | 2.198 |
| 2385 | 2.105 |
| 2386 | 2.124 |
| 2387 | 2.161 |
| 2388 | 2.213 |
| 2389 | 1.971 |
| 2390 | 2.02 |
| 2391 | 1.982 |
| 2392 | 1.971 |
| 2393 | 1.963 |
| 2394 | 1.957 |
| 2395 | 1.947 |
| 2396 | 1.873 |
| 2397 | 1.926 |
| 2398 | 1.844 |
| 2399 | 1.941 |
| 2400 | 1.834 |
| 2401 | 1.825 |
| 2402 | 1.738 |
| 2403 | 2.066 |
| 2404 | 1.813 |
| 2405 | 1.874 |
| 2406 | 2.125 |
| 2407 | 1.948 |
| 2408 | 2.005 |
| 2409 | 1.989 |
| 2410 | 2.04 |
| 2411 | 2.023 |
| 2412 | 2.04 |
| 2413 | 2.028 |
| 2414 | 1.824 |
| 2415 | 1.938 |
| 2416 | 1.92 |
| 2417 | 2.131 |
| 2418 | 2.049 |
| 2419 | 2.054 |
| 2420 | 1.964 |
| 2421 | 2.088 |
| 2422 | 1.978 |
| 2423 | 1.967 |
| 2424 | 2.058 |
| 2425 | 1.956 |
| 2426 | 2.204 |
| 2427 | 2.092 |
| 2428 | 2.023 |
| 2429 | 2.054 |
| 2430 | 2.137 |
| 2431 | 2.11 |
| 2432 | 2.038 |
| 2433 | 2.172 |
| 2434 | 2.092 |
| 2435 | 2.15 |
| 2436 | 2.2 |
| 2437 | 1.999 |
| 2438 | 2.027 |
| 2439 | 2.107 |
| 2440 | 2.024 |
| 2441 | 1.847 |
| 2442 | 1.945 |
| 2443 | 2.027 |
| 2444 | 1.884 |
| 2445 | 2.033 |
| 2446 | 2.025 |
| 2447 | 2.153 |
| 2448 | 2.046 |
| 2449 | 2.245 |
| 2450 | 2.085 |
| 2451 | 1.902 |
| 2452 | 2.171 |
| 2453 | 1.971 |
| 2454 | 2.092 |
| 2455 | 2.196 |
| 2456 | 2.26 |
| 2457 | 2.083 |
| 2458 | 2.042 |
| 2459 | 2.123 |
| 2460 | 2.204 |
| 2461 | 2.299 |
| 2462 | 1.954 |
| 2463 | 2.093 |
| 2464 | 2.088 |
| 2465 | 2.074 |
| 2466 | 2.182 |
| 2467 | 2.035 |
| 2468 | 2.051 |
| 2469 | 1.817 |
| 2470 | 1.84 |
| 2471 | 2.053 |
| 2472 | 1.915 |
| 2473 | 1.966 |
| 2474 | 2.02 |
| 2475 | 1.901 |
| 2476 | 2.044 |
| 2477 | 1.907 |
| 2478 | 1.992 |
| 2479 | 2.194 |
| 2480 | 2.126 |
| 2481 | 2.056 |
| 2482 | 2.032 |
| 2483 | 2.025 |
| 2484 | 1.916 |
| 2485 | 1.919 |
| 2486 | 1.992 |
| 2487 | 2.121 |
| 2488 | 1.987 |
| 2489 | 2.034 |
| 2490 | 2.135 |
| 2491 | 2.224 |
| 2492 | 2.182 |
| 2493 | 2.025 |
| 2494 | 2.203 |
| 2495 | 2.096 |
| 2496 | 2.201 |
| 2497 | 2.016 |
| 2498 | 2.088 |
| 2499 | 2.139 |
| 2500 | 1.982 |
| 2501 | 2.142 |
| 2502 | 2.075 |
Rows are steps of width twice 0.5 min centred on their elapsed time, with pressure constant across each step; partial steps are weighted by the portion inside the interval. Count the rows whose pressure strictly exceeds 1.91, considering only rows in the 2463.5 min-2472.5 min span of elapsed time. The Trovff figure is 7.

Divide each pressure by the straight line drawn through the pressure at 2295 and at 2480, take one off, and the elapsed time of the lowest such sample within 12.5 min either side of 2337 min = 2347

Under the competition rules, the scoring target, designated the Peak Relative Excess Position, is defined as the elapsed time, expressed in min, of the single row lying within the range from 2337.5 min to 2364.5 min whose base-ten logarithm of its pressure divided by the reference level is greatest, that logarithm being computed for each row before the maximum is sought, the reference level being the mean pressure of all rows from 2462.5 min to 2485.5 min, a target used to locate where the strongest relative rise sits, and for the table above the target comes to 2341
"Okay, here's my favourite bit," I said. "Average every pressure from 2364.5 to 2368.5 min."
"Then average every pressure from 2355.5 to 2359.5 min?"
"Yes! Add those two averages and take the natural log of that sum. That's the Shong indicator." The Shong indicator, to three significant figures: 1.22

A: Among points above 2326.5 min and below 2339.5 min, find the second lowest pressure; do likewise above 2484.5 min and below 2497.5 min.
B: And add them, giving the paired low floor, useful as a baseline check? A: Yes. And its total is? 3.82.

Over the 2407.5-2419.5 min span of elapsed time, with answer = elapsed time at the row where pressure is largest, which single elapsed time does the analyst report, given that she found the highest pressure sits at 2417 min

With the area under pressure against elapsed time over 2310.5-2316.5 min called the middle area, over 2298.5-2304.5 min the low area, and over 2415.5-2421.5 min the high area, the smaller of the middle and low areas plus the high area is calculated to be 23.3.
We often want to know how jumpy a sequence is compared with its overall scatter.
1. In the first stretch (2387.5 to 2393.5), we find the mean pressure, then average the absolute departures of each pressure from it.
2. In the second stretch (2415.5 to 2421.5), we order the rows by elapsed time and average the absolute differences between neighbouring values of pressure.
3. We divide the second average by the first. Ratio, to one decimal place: 1.6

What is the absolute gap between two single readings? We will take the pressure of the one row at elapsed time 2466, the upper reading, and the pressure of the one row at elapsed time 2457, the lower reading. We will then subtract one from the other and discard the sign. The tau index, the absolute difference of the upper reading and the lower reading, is 0.10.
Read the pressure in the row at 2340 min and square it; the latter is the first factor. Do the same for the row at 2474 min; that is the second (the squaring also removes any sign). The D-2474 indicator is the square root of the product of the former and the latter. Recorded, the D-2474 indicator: 3.7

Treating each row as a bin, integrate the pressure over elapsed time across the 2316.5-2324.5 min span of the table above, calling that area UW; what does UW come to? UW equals 15.4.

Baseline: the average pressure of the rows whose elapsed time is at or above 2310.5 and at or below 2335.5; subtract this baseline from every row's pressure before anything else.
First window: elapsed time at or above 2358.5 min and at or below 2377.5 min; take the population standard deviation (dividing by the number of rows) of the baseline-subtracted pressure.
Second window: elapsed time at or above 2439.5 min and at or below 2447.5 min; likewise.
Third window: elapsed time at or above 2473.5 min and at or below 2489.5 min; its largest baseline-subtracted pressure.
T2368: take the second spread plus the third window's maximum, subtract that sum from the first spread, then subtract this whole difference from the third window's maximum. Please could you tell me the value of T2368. 0.59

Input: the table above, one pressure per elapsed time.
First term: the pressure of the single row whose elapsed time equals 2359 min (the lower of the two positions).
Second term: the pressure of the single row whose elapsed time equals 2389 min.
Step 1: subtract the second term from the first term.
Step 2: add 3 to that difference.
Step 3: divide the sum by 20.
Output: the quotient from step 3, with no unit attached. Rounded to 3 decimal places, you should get 0.135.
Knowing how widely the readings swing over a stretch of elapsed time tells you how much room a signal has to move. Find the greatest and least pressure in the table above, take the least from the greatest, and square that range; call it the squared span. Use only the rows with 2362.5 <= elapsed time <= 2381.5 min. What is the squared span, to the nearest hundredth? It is 0.11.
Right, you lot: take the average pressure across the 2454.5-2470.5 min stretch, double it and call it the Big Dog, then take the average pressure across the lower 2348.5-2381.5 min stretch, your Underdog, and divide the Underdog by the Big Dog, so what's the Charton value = 0.415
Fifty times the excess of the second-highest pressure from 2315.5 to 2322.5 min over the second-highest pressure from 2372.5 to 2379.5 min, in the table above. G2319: 3.9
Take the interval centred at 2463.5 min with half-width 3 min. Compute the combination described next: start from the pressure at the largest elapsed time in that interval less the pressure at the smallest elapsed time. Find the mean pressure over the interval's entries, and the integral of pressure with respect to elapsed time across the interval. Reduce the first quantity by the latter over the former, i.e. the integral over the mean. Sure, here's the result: -6.12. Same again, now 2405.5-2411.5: -6.10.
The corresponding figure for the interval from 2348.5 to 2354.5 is -6.01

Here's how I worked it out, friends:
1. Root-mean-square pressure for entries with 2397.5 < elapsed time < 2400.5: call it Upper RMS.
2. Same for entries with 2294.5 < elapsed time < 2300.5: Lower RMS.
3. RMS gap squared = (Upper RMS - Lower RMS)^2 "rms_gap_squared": 0.20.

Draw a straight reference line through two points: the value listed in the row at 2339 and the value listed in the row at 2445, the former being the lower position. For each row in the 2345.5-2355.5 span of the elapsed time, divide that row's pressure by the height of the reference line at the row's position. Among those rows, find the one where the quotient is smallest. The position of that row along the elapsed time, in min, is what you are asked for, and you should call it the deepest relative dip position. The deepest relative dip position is 2353 min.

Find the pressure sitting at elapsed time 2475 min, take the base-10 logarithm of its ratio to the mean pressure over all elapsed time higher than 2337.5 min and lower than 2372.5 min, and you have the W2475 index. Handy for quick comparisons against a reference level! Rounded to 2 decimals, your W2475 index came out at 0.05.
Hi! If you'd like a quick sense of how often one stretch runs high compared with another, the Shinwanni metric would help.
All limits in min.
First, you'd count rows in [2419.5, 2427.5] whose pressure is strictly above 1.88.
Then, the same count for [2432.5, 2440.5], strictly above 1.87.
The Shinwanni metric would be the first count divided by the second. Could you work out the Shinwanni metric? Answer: 1.0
